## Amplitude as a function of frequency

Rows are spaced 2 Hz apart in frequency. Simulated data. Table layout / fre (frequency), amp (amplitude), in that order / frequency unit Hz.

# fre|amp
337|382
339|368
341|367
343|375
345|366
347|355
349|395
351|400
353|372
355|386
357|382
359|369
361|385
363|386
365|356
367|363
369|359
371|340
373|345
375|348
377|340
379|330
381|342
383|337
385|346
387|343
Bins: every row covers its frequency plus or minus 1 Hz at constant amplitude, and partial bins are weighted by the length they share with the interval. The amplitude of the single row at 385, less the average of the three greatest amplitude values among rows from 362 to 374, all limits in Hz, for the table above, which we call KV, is -23.3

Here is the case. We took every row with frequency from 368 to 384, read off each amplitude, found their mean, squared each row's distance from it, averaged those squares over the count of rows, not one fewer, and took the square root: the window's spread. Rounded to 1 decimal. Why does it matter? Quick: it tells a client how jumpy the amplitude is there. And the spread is 8.0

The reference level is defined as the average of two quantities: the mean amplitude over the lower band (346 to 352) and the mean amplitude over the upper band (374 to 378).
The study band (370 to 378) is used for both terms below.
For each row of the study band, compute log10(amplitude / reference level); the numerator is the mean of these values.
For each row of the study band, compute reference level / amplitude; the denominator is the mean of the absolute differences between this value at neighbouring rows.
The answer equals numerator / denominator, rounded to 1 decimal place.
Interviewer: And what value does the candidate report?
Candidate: -1.5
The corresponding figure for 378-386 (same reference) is -1.1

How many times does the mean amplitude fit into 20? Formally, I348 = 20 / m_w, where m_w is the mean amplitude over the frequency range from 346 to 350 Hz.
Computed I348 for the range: 0.0533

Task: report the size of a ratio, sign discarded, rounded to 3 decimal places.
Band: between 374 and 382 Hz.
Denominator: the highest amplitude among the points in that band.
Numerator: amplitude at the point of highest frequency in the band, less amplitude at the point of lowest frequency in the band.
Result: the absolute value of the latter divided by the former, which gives 0.017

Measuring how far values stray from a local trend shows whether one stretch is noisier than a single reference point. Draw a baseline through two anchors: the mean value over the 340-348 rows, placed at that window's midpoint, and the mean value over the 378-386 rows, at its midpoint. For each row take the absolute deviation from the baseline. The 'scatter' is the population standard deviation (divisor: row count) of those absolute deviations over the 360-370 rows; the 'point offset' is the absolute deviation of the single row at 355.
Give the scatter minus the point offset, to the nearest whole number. -17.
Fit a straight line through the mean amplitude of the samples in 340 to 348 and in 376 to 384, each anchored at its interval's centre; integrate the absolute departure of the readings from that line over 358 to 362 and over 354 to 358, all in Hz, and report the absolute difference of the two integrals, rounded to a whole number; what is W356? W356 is 15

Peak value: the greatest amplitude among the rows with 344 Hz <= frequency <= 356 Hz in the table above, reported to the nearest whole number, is 400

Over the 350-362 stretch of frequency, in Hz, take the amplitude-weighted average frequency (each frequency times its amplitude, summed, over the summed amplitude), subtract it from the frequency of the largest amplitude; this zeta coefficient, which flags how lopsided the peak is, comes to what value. -5.0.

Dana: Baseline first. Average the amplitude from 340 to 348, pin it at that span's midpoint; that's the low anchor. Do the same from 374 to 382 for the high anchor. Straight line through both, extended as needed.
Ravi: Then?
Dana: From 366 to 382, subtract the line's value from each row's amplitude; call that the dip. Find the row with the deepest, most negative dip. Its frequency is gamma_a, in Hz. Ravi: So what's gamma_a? 379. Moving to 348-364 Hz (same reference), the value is 353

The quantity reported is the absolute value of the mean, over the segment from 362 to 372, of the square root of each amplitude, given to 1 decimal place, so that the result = 19.0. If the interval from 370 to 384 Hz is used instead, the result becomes 18.4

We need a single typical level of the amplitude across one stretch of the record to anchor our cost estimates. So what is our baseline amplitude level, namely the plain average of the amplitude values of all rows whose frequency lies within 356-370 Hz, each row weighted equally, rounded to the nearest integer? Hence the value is 371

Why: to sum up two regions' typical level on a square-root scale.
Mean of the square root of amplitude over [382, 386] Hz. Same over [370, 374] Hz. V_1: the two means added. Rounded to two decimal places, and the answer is 36.99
